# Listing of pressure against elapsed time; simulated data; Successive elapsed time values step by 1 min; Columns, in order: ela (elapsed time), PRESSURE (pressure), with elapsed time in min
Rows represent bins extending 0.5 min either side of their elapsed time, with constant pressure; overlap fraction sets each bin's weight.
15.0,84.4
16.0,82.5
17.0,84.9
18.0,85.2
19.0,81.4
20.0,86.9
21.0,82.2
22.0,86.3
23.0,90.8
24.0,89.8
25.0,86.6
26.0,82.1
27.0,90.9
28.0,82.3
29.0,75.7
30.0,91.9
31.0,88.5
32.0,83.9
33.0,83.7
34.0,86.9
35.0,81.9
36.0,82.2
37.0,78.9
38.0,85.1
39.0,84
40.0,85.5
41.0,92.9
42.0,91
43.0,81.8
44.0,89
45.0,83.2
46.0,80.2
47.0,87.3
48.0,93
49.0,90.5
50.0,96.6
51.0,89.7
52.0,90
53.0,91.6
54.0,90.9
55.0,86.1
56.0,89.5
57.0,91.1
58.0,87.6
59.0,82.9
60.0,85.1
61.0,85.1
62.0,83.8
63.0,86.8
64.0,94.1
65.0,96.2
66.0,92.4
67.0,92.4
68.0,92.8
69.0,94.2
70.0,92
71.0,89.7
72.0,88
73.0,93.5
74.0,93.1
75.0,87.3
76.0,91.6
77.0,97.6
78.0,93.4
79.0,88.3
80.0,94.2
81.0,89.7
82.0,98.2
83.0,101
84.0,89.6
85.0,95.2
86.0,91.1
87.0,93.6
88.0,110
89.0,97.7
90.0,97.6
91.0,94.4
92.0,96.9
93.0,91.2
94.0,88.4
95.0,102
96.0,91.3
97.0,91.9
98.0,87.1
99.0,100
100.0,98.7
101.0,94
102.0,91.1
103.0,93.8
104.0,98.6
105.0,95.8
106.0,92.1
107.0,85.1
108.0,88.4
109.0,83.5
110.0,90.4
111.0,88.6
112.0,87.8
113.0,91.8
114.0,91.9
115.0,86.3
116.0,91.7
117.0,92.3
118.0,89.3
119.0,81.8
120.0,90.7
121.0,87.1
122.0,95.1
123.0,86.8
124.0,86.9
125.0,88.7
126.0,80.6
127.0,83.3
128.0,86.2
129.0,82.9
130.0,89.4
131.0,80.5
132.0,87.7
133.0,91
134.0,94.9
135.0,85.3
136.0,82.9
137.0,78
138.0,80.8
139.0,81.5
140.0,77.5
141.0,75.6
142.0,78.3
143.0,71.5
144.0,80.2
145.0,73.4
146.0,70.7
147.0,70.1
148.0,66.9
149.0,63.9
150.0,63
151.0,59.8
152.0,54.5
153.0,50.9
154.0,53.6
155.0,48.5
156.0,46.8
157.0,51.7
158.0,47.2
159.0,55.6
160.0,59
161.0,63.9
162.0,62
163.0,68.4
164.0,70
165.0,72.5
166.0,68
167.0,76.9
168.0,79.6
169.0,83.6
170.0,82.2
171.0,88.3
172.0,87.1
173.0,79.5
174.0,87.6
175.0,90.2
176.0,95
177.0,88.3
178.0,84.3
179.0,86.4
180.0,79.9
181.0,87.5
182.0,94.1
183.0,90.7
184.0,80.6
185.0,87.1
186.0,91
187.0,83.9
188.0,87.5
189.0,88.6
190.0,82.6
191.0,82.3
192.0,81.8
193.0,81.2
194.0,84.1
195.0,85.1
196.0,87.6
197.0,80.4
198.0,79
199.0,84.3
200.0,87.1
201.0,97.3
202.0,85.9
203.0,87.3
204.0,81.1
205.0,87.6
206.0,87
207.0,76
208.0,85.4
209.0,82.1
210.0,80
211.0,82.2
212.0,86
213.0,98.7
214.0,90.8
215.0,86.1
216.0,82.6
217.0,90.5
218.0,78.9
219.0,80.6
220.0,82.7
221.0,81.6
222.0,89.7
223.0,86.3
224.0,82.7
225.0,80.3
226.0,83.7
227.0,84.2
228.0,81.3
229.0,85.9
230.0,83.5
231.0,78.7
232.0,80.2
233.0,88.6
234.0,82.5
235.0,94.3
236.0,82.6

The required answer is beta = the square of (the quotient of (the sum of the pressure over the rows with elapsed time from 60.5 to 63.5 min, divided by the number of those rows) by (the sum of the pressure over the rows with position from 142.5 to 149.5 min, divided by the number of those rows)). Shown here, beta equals 1.44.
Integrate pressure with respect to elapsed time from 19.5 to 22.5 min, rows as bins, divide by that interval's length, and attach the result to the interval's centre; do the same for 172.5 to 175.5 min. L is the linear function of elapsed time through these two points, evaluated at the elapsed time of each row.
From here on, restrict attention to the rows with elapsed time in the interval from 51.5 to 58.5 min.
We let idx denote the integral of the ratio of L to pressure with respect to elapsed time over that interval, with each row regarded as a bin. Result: 6.7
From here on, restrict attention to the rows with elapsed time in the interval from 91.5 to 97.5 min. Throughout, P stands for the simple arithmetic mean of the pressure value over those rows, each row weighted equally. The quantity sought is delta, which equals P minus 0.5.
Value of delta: 93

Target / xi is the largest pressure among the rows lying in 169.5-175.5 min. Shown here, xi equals 90.2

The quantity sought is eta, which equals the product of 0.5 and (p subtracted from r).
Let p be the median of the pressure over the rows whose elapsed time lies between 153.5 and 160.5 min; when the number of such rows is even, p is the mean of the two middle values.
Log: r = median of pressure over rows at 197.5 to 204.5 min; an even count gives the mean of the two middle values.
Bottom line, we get 17.1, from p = 52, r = 86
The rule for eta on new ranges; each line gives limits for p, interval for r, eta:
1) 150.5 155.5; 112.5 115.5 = 19.1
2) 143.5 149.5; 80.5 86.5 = 11.4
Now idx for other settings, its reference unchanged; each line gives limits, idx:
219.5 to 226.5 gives 7.2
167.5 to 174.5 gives 7.2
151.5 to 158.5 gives 11.9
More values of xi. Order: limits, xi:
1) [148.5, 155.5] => 63.9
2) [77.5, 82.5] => 98.2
